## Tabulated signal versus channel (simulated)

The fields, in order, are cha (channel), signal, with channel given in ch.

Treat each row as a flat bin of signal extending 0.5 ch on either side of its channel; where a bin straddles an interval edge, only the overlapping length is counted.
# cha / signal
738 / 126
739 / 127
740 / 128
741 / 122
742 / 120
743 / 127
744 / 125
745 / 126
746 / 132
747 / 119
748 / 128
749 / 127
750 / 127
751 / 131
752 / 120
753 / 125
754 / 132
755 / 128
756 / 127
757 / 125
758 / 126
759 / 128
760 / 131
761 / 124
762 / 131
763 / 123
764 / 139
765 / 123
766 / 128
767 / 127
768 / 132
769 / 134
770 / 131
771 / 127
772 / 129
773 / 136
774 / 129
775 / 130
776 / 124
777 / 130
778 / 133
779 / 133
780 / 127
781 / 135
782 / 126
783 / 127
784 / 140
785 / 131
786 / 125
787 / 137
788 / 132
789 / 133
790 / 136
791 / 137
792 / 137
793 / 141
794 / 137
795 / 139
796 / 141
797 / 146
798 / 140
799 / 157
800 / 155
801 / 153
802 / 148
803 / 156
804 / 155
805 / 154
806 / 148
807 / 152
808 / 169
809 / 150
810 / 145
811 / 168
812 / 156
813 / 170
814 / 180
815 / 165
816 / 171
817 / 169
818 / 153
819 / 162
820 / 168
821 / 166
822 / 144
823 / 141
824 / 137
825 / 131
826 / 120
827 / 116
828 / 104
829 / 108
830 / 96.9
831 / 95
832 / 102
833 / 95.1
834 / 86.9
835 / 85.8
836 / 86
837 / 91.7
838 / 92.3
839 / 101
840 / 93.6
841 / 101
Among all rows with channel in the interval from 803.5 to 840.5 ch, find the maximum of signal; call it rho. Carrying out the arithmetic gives 180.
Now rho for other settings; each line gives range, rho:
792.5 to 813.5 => 170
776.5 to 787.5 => 140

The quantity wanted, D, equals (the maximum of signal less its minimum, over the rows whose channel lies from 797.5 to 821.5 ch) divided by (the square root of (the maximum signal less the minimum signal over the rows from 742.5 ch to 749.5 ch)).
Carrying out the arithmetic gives 11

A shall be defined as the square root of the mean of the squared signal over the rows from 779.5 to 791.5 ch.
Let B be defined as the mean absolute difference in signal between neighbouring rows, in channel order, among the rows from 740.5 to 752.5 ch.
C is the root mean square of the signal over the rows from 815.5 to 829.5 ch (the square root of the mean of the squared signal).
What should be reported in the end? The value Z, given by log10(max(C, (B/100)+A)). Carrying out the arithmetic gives 2.16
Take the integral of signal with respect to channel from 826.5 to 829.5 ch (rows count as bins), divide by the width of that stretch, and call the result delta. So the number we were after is 109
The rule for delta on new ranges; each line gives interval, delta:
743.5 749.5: 126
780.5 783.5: 129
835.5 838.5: 90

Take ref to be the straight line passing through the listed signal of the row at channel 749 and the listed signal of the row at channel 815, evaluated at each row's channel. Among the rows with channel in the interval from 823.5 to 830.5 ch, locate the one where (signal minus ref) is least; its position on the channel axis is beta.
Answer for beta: 830 ch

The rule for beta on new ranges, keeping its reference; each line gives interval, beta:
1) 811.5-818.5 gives 818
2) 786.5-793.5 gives 788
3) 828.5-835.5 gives 835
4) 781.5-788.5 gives 786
